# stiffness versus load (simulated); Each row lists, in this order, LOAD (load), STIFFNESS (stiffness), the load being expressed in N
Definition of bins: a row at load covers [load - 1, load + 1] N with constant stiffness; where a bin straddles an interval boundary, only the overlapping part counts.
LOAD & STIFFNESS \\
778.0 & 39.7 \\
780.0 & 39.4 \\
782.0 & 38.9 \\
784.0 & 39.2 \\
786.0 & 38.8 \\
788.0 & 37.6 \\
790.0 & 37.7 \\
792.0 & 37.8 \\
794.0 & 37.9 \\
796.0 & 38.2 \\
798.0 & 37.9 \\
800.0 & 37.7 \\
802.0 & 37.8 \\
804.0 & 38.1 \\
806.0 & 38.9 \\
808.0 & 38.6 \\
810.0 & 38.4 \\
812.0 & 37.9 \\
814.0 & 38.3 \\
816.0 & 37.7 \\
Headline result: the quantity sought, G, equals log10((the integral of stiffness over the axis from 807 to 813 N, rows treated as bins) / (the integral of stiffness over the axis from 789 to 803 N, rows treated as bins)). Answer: -0.36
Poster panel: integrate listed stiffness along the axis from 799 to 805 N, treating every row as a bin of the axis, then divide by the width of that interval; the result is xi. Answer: 37.9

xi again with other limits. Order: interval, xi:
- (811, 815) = 38.1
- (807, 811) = 38.5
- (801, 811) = 38.4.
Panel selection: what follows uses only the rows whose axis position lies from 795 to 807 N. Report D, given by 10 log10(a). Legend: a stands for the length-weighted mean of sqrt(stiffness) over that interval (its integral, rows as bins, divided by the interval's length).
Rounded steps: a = 6.17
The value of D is 7.90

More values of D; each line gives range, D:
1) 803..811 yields 7.93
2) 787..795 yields 7.88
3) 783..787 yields 7.96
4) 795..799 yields 7.90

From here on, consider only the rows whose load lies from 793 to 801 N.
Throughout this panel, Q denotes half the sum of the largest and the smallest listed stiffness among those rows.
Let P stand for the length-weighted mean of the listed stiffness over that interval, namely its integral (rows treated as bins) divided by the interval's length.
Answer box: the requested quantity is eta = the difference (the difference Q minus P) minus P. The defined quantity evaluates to -37.90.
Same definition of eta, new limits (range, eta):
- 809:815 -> -38.25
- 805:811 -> -38.62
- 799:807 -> -37.95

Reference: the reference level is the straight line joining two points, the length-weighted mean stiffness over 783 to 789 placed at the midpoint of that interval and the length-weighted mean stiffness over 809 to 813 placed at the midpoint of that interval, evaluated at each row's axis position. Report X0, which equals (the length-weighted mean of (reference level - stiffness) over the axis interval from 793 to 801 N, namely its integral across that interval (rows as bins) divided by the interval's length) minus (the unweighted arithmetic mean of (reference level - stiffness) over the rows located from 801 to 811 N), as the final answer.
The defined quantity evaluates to 0.6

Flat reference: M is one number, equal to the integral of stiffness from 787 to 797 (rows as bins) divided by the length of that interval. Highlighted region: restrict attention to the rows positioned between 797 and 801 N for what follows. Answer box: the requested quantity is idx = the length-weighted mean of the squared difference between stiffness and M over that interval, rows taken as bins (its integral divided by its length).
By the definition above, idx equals 0.0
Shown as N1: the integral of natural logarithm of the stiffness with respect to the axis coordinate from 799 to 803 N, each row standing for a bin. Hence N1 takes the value 14.52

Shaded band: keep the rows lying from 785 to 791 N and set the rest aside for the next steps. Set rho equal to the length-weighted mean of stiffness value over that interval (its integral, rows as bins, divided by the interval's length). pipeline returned 38.03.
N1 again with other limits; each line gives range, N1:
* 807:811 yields 14.60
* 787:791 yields 14.51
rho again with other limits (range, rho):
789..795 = 37.80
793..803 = 37.90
